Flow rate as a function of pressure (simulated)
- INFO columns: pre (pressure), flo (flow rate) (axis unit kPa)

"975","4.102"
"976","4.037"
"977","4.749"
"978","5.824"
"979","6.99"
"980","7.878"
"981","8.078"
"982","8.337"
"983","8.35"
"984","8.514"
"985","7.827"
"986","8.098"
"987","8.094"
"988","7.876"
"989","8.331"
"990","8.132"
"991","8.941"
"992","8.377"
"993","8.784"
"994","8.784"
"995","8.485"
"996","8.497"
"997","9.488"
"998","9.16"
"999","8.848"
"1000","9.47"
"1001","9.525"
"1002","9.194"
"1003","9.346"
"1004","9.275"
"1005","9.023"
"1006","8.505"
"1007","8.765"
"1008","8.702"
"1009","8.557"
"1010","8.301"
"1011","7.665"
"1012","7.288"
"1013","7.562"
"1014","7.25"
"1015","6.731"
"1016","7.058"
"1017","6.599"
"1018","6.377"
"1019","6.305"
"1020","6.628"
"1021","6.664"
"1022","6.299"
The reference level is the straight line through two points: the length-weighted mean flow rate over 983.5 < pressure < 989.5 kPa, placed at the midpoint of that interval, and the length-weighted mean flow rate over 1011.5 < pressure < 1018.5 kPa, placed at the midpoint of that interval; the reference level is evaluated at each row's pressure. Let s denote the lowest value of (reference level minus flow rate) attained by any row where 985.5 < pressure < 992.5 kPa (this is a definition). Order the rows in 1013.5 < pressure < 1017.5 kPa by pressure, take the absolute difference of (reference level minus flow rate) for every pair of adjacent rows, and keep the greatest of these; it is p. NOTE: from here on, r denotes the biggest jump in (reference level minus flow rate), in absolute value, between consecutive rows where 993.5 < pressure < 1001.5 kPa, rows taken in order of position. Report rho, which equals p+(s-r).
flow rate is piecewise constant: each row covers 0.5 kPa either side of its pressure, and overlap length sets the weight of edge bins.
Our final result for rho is -1.6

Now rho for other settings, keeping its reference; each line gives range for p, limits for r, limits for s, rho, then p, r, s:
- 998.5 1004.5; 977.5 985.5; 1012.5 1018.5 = -1.0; 0.66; 1.21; -0.5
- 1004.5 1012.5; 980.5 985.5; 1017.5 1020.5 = 0.1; 0.60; 0.65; 0.2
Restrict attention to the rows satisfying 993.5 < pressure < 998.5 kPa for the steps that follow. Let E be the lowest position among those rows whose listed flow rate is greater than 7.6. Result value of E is 994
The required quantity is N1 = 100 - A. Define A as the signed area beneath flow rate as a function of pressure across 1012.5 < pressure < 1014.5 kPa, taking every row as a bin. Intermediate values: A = 14.8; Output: 85.2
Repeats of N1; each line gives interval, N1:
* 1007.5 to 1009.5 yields 82.7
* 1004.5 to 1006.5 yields 82.5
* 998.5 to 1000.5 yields 81.7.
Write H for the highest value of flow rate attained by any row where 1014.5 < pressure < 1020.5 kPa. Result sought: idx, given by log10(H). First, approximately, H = 7.058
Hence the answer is 0.85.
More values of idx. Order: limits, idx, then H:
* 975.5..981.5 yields 0.91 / 8.078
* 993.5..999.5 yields 0.98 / 9.488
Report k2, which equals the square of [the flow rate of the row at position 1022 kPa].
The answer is 40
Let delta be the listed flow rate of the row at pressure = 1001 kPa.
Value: 9.525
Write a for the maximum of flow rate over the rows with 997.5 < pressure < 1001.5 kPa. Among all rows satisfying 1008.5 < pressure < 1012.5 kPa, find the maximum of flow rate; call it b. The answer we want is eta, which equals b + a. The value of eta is 18.1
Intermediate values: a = 9.525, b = 8.557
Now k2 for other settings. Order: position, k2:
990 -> 66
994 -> 77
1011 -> 59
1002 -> 85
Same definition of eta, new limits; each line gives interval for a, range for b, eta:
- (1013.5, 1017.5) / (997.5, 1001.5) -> 16.8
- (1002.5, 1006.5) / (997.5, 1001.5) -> 18.9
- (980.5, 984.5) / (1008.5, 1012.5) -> 17.1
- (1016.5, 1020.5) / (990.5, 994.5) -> 15.6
